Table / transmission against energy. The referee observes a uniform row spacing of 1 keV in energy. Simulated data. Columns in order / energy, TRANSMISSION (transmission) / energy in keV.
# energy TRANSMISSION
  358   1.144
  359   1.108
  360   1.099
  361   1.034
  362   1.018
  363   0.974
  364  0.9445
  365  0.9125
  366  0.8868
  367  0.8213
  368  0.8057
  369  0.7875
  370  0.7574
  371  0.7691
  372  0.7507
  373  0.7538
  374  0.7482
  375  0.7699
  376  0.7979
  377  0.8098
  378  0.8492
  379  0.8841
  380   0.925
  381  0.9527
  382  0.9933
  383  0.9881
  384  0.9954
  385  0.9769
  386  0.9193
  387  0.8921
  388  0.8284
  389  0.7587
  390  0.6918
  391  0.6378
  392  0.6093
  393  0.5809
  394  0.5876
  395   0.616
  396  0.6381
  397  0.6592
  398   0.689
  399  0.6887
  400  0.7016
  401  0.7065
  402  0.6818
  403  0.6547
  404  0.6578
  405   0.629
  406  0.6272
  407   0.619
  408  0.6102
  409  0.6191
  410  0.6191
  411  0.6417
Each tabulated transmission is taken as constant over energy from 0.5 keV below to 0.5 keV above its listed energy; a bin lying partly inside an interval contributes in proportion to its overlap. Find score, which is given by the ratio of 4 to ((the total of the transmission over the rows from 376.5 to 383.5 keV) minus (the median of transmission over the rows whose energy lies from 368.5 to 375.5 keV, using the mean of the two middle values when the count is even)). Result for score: 0.7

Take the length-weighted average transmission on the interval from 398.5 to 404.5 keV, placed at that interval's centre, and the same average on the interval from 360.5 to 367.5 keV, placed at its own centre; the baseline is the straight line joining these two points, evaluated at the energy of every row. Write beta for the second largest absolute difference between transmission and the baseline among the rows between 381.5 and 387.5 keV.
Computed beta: 0.181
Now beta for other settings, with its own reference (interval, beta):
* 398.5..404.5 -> 0.017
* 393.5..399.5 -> 0.111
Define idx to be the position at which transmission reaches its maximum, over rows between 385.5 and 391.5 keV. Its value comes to 386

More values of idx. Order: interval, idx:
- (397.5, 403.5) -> 401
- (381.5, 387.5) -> 384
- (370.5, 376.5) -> 376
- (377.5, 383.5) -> 382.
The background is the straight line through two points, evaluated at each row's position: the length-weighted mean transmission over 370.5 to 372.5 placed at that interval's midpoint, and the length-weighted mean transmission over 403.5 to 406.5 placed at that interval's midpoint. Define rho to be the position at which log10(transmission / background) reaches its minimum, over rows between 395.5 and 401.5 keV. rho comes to 396 keV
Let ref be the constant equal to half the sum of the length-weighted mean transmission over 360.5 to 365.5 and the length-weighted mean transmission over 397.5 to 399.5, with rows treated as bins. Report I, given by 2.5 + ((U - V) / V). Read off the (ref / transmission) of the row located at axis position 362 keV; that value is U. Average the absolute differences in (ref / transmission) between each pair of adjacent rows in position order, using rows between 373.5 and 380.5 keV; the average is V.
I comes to 25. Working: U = 0.8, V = 0.035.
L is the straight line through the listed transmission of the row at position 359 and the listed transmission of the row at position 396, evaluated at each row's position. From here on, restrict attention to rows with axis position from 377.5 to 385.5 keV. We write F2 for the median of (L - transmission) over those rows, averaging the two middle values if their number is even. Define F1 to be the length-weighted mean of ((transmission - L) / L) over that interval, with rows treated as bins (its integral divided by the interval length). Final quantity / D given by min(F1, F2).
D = -0.151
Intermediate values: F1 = 0.15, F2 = -0.15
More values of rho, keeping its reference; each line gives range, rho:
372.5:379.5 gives 374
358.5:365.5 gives 365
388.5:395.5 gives 393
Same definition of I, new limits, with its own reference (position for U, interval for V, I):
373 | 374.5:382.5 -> 33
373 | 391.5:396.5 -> 24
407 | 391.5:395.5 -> 29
